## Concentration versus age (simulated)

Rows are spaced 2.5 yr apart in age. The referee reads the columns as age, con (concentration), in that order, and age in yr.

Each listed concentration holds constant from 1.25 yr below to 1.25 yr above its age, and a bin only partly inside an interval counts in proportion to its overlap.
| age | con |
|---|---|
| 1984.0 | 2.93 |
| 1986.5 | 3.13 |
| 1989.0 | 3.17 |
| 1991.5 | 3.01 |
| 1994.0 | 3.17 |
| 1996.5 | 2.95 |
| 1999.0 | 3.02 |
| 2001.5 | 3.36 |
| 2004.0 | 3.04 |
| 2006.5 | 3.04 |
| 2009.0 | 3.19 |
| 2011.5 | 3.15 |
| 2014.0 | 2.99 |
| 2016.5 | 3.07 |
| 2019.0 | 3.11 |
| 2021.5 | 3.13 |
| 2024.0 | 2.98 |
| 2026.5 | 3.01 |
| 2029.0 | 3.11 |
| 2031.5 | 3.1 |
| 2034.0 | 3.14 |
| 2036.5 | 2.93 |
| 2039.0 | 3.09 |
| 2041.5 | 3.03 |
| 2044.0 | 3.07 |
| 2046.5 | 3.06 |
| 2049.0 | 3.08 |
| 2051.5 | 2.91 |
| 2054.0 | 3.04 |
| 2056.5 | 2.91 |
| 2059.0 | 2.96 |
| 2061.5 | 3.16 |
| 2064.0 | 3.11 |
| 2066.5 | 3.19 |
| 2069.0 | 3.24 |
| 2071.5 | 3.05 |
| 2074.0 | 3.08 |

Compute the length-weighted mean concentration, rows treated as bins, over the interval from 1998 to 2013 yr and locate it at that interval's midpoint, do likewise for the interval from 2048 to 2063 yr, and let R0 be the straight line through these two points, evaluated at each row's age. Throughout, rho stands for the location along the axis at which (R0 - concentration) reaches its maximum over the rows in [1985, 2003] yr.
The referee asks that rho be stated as 1996.5 yr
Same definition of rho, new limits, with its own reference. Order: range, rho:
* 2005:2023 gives 2014.0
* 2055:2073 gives 2056.5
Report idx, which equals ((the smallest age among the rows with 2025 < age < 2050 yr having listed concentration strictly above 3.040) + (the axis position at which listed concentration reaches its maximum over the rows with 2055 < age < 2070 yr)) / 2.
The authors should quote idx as 2049.0 yr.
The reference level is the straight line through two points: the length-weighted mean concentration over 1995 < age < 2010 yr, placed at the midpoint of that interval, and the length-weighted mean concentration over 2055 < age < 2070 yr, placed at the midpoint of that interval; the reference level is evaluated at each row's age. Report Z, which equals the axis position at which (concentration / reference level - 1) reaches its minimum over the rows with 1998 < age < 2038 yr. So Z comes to 2036.5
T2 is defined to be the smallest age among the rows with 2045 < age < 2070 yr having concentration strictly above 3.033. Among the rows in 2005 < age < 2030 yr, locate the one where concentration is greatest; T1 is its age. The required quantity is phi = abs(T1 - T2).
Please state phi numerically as 37.5 yr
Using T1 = 2009.0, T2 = 2046.5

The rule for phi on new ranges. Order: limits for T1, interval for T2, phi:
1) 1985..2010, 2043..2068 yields 42.5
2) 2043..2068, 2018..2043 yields 47.5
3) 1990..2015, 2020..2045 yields 20.0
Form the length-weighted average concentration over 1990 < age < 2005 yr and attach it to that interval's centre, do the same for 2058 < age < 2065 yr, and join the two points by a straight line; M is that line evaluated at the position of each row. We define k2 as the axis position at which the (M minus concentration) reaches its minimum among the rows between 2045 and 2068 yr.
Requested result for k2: 2066.5 yr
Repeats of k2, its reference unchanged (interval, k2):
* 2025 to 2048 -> 2034.0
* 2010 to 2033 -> 2011.5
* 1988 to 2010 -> 2001.5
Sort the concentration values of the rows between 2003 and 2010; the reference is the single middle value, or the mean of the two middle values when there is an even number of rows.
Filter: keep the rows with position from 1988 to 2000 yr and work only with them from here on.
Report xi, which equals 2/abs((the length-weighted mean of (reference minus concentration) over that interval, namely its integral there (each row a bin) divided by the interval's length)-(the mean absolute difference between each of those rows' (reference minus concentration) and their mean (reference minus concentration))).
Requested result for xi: 19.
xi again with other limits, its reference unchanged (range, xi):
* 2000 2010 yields 9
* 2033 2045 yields 30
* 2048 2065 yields 30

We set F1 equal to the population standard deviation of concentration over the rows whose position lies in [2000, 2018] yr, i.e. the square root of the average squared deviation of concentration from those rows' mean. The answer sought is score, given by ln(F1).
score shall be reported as -2.1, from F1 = 0.12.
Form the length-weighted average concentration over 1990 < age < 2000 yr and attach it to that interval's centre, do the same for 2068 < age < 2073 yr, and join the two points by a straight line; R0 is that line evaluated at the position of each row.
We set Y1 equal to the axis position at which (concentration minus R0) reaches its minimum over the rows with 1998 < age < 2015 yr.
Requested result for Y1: 2014.0 yr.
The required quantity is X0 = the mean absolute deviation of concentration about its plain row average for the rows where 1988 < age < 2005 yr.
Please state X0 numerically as 0.112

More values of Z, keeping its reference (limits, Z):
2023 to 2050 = 2036.5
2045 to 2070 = 2051.5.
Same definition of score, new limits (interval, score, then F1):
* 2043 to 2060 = -2.7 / 0.07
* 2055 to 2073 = -2.2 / 0.11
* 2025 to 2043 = -2.7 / 0.07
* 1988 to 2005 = -2.0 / 0.13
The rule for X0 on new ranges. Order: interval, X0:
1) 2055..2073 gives 0.099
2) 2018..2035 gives 0.050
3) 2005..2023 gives 0.055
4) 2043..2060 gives 0.067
